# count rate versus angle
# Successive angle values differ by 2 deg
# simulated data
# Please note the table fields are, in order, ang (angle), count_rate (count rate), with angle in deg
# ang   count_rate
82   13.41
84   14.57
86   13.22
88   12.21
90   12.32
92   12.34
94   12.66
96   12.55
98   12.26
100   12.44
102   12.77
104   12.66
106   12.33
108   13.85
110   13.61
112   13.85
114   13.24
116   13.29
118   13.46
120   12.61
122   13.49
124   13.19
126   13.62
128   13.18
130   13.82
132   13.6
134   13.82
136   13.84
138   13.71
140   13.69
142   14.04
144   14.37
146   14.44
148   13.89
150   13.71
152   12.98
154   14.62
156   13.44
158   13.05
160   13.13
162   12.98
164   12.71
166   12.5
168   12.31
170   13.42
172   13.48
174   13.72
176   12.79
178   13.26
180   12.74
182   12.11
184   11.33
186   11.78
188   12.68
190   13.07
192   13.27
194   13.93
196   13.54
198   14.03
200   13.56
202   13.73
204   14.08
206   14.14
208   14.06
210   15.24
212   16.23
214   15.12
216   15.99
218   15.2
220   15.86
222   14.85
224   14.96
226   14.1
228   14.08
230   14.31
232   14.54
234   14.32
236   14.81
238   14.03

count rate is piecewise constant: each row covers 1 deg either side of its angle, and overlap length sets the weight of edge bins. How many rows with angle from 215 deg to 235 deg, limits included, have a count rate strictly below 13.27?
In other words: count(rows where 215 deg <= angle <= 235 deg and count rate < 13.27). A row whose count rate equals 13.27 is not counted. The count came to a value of 0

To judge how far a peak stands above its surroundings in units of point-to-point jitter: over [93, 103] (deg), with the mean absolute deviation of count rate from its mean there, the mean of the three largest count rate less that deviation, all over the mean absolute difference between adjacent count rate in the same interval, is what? 55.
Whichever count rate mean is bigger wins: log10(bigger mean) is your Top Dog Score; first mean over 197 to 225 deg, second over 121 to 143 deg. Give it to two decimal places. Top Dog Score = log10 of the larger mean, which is 1.17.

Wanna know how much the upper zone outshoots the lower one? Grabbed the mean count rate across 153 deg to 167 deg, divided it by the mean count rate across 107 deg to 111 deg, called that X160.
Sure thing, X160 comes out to 0.96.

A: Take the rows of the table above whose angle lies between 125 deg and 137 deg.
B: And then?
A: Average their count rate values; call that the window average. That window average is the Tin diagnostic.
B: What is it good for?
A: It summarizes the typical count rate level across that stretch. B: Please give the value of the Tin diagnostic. 13.6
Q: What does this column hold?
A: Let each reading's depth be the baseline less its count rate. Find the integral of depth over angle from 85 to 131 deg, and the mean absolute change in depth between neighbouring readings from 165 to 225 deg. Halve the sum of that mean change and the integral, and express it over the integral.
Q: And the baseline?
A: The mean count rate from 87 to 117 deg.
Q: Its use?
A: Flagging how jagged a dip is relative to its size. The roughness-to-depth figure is 0.465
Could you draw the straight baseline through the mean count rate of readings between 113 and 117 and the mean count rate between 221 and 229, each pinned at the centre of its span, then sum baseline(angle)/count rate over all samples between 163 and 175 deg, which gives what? 6.40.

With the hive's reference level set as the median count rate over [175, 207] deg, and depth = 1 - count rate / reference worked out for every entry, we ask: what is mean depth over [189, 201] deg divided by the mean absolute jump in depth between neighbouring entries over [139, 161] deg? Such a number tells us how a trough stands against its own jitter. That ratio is -0.5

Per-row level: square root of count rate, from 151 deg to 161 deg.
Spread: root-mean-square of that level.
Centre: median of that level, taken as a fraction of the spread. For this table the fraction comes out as 0.988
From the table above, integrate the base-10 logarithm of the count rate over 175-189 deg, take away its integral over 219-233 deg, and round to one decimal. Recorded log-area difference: -1.0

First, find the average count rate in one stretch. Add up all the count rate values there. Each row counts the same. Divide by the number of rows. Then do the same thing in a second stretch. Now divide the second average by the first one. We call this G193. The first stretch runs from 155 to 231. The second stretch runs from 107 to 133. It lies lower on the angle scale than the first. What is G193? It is 0.98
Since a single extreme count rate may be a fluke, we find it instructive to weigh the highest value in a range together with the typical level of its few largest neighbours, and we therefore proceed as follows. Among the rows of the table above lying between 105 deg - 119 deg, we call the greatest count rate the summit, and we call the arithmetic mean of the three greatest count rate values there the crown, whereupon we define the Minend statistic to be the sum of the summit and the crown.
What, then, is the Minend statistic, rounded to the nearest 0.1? 27.6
